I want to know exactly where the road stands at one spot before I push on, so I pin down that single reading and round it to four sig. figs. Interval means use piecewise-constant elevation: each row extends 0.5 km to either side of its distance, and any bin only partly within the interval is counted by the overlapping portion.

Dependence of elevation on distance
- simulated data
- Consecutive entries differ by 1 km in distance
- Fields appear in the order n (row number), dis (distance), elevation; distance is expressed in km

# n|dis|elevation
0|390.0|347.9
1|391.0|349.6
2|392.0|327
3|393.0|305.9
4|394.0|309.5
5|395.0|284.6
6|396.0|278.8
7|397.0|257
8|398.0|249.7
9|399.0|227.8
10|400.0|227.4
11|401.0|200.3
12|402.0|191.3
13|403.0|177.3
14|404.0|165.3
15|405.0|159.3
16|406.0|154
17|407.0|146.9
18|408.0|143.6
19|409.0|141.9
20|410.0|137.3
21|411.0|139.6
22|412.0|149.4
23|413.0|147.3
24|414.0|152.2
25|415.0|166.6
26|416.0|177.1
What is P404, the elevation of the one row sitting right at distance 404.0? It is 165.3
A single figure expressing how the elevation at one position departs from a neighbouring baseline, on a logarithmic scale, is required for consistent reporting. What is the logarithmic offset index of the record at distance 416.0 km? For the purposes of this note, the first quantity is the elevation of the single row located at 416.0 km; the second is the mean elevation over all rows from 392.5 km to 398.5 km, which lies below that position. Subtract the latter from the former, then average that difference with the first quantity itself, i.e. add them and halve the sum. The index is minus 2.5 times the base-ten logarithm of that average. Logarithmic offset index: -3.9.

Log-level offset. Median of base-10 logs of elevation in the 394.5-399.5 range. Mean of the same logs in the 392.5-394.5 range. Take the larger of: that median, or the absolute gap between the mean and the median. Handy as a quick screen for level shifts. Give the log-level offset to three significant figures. 2.41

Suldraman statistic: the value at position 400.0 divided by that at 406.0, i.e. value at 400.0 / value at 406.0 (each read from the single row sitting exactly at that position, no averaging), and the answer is 1.48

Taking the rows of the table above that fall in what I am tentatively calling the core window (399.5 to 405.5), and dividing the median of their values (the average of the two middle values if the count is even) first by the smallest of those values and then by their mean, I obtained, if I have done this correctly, 0.0062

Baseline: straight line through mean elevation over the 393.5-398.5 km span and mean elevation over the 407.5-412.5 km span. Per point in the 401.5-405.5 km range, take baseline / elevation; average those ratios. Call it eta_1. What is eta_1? 1.18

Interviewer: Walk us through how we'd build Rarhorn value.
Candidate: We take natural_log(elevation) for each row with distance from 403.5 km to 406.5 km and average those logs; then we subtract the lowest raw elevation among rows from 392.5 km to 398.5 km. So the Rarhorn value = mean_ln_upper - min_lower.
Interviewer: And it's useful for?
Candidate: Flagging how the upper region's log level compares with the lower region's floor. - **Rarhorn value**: -245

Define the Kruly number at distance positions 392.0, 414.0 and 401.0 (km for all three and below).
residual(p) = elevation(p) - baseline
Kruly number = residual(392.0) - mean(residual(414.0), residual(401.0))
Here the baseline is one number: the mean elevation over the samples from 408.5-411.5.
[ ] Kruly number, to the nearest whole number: 151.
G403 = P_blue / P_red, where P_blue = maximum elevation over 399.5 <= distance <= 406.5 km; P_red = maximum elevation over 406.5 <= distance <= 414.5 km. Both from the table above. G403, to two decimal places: 1.49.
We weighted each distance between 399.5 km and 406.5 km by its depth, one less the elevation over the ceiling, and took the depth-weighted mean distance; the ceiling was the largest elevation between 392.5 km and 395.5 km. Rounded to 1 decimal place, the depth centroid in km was 403.4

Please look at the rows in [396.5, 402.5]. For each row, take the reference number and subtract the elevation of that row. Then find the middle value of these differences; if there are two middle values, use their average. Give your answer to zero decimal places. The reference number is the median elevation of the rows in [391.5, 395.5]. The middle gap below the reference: 80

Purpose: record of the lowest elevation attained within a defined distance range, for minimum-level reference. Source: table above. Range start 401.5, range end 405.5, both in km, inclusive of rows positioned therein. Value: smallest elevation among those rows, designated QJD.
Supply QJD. 159.3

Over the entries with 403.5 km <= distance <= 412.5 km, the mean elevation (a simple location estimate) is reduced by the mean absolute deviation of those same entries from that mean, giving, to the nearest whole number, 141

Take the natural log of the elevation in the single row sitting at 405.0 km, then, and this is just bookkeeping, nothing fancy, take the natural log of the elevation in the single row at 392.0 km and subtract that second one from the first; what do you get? -0.72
